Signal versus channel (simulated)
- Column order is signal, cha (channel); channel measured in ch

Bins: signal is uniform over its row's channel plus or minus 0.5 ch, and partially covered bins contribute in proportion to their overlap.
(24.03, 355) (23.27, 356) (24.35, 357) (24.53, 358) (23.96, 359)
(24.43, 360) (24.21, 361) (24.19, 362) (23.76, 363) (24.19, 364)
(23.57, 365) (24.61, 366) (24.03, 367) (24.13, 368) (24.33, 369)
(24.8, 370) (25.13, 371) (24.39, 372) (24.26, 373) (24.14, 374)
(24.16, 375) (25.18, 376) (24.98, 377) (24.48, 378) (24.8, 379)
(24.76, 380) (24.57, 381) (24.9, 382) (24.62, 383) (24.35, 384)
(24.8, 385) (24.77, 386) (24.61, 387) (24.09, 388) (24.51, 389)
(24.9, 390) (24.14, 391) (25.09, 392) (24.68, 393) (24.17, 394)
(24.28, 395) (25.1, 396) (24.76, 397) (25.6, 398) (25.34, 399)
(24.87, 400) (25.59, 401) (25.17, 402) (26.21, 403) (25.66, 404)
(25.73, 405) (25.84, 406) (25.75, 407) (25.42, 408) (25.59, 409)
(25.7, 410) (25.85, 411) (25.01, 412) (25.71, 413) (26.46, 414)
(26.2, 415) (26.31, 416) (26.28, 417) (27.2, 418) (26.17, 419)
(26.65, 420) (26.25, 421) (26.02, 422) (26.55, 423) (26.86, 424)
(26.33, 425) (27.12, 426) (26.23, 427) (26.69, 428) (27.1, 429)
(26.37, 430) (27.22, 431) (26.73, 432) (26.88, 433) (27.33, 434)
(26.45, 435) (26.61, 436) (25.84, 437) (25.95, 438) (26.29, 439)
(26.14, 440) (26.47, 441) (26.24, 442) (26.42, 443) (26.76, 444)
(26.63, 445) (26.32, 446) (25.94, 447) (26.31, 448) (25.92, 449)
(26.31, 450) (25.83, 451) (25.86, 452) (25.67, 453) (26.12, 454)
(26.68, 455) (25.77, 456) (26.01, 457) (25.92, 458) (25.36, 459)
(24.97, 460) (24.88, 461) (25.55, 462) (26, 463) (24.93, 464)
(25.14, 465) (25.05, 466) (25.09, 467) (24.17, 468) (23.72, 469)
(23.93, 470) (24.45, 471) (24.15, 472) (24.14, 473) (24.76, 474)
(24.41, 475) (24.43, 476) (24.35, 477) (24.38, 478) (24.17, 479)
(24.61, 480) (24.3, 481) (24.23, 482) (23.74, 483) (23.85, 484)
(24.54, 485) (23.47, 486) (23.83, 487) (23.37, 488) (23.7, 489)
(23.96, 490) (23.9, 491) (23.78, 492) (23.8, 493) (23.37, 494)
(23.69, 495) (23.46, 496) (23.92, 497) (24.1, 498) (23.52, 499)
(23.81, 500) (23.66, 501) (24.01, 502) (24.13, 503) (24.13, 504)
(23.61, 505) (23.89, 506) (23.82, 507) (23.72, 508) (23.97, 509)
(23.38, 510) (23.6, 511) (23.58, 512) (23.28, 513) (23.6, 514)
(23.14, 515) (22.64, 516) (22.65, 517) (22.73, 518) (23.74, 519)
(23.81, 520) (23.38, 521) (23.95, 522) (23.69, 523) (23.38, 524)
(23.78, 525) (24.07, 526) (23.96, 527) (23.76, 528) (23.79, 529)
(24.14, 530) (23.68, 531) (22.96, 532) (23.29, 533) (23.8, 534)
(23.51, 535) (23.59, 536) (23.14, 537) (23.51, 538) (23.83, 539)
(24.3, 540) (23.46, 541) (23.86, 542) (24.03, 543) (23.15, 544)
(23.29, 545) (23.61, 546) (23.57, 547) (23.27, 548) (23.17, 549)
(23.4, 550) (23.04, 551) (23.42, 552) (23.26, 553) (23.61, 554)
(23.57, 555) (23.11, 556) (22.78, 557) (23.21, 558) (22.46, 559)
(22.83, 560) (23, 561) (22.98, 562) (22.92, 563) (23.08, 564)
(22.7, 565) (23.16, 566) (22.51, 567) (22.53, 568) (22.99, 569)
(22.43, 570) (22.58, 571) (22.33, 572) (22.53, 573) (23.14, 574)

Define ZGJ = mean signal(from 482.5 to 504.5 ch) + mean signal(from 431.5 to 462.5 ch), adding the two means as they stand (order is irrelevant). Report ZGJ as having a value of 49.9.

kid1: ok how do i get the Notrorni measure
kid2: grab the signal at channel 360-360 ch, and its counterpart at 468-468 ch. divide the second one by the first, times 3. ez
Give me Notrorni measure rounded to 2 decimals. 2.97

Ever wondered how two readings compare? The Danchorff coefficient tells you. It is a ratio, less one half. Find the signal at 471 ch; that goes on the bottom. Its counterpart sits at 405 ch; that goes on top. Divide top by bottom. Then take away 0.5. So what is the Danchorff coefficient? 0.552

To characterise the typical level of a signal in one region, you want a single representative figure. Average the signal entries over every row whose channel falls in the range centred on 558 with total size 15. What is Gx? 23.1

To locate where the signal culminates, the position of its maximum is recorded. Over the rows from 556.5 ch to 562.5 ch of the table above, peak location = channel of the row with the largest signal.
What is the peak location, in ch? 558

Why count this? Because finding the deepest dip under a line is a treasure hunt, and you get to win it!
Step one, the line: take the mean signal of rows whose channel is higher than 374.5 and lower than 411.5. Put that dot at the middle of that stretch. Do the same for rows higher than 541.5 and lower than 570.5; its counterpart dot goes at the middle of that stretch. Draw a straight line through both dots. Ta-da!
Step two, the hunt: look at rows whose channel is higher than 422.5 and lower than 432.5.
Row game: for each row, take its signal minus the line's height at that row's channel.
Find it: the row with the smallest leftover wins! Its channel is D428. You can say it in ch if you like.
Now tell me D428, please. 427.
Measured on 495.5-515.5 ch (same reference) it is 515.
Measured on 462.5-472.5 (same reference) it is 469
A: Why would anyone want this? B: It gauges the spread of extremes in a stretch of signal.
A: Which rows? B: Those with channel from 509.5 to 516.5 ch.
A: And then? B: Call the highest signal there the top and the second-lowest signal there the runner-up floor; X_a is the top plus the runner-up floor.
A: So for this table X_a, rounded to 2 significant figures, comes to 47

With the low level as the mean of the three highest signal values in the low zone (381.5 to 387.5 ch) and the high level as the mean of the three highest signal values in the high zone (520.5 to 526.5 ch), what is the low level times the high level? 594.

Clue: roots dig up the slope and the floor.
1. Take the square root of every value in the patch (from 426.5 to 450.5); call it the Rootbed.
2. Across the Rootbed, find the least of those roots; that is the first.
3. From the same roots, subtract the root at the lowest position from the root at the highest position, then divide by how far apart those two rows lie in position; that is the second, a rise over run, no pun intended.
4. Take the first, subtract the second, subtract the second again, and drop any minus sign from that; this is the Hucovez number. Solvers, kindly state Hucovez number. 5.08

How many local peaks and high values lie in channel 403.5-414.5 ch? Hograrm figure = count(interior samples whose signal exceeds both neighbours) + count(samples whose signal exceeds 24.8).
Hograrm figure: 13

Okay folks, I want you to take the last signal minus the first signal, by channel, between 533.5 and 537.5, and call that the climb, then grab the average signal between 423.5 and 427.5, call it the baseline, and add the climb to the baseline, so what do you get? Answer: 26.0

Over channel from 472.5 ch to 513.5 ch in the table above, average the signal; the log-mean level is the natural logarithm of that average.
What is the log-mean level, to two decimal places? 3.17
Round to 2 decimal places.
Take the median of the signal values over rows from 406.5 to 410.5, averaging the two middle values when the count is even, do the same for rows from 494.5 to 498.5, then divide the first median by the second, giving 1.08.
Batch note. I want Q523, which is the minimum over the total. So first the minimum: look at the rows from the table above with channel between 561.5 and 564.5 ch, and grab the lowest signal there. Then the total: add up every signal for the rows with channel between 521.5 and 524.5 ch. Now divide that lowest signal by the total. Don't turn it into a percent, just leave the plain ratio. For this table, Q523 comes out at 0.323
